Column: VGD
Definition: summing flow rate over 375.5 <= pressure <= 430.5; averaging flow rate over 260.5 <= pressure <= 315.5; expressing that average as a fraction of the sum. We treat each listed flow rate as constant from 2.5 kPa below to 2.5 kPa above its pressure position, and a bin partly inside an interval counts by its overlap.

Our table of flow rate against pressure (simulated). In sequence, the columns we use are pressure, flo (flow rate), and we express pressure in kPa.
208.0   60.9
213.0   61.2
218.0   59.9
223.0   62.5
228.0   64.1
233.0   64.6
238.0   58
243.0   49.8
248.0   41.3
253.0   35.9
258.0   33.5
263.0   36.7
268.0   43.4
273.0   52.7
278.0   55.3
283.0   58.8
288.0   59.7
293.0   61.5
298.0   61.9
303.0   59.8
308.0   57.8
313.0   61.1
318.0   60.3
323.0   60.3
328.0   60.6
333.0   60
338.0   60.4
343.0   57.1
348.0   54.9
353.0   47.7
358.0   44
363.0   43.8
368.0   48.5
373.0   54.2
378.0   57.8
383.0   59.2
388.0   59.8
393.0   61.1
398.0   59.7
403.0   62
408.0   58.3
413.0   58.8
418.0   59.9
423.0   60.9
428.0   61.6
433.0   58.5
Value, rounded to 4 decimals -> 0.0840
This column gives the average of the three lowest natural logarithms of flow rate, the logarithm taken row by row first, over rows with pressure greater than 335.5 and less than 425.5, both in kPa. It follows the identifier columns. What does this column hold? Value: 3.81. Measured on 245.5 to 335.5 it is 3.57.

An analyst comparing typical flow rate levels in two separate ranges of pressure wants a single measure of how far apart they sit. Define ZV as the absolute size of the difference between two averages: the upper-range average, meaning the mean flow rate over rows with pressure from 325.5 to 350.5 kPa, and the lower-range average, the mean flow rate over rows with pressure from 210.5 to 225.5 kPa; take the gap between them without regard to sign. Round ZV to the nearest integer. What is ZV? 3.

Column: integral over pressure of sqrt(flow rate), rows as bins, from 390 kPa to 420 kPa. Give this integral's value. 232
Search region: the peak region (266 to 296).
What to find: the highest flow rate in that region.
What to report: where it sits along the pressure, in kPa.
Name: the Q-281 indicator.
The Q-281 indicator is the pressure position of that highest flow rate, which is 293.0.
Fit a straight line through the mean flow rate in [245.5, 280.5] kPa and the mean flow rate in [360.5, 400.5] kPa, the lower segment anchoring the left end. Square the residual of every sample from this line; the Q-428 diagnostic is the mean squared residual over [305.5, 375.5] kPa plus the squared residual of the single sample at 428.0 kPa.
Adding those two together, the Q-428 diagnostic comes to 80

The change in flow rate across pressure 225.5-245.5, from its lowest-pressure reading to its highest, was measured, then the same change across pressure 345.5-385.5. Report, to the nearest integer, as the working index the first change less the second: -19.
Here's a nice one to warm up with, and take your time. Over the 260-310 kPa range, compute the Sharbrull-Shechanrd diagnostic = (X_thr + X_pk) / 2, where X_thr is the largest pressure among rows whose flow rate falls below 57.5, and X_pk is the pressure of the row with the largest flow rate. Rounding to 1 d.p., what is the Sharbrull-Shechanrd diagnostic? 288.0 kPa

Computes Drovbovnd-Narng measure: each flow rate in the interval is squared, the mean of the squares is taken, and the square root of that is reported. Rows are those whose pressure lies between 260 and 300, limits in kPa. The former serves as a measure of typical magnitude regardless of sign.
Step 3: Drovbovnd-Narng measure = 54.4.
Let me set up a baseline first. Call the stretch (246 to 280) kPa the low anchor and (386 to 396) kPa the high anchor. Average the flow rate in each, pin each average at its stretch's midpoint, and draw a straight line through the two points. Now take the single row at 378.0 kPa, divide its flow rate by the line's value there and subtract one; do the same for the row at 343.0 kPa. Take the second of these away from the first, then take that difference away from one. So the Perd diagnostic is 1.08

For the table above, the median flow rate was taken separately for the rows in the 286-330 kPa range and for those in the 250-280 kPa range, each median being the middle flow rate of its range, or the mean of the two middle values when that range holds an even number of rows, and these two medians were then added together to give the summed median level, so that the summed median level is 100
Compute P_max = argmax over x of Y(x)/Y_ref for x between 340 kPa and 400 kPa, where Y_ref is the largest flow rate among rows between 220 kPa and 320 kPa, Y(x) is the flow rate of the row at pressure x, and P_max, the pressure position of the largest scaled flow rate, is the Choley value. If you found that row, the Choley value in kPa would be 393.0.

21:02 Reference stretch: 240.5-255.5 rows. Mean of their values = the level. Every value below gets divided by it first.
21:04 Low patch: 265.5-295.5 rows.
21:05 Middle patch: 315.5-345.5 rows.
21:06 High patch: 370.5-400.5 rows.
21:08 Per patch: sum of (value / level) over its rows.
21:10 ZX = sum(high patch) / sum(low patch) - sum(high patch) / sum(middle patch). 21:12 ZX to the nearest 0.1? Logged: 0.1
